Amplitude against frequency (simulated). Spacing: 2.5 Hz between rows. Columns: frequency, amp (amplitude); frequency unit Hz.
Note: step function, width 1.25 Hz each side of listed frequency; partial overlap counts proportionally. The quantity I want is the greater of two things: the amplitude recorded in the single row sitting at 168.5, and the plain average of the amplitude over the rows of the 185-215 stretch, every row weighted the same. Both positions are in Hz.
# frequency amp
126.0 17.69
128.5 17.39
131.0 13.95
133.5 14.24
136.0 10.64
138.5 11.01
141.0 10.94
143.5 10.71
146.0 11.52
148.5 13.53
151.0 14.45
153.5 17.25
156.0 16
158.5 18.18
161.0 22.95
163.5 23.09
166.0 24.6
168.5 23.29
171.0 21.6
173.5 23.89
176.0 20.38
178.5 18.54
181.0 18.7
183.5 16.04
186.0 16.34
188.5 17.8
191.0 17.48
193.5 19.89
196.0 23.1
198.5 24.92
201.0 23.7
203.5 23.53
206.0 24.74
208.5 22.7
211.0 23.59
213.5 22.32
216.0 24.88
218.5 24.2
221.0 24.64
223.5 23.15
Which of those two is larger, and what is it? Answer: 23.3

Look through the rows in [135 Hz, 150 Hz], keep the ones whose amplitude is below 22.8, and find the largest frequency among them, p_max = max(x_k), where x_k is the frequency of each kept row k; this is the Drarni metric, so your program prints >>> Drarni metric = 148.5 Hz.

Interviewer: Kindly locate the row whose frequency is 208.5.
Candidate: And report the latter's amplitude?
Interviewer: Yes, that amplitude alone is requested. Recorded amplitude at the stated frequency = 22.7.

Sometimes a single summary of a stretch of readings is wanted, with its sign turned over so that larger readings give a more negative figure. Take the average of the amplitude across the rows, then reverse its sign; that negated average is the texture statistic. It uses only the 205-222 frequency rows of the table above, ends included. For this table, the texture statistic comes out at -24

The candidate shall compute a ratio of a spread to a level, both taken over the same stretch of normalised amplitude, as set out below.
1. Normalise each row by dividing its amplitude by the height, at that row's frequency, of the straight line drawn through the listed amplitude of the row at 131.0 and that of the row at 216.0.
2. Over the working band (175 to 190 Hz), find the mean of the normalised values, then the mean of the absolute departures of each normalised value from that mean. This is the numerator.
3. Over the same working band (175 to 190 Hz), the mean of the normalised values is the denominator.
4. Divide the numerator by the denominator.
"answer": 0.09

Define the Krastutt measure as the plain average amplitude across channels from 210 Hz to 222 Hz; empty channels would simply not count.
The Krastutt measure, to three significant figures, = 23.9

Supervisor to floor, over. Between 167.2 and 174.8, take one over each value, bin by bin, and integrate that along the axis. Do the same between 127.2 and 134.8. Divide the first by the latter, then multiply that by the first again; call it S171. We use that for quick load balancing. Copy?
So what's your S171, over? 0.22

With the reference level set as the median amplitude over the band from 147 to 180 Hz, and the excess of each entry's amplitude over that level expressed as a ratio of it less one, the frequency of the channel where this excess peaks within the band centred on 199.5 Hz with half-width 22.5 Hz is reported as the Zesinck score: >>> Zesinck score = 198.5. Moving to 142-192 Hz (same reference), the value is 166.0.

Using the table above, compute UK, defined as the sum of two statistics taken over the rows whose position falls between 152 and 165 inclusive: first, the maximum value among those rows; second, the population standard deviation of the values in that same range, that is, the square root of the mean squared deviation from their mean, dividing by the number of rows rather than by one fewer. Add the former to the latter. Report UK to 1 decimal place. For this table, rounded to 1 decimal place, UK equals 26.1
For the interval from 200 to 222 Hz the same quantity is 25.7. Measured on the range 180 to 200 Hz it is 27.9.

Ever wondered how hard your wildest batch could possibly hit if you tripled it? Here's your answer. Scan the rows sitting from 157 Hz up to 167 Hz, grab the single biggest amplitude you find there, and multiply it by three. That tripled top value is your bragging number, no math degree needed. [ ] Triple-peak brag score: 73.8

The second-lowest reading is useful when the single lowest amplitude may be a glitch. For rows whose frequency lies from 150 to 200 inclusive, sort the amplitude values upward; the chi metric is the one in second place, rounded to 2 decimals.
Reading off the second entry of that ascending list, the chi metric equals 16.00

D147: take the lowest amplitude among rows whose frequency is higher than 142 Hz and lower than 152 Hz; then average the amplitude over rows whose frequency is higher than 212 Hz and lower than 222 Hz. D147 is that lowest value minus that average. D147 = -13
